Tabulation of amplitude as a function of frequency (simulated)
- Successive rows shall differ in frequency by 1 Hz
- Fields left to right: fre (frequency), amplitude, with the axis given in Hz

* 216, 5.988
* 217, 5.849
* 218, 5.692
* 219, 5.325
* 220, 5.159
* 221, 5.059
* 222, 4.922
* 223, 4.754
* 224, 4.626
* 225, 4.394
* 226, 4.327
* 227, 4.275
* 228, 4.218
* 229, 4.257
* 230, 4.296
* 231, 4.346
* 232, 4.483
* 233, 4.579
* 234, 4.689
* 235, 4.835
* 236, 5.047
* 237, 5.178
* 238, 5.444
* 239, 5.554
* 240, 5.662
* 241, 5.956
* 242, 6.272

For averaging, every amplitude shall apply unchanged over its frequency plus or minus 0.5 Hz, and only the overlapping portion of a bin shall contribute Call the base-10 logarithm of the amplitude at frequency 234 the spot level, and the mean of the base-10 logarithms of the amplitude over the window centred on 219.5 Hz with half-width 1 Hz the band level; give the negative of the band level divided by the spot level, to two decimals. -1.07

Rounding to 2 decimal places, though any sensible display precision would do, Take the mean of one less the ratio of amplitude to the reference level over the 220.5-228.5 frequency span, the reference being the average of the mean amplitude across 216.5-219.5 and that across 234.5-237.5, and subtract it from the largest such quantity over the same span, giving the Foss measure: 0.07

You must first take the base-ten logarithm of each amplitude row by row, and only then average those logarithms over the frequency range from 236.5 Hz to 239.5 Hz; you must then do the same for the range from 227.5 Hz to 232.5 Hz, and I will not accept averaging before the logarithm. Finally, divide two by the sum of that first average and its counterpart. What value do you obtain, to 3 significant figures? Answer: 1.46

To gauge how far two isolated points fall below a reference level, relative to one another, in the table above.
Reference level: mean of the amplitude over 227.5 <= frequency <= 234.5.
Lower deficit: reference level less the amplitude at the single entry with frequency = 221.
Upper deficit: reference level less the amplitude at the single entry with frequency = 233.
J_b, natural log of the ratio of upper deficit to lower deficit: -1.3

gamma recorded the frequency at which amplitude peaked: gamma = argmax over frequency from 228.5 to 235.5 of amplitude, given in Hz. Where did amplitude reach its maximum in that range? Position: 235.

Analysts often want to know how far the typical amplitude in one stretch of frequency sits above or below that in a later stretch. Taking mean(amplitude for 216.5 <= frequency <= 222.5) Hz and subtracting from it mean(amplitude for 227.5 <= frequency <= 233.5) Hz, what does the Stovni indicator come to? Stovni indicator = 1.0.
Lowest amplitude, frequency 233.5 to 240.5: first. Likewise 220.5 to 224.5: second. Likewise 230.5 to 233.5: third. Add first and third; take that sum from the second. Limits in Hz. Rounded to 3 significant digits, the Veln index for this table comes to -4.41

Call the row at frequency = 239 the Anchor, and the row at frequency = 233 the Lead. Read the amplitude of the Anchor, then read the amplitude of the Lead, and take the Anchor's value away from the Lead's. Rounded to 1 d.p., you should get -1.0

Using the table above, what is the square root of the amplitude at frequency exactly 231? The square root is 2.08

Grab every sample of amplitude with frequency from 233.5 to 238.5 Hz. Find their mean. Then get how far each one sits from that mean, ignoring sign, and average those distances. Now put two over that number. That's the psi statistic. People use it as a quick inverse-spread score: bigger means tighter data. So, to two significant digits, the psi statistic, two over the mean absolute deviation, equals 9.0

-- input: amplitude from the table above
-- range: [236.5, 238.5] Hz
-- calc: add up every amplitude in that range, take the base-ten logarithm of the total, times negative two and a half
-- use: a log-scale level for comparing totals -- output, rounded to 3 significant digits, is -2.57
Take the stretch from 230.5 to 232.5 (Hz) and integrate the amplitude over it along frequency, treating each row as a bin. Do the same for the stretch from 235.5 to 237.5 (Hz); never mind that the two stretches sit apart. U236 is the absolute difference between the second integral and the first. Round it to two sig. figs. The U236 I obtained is 1.4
